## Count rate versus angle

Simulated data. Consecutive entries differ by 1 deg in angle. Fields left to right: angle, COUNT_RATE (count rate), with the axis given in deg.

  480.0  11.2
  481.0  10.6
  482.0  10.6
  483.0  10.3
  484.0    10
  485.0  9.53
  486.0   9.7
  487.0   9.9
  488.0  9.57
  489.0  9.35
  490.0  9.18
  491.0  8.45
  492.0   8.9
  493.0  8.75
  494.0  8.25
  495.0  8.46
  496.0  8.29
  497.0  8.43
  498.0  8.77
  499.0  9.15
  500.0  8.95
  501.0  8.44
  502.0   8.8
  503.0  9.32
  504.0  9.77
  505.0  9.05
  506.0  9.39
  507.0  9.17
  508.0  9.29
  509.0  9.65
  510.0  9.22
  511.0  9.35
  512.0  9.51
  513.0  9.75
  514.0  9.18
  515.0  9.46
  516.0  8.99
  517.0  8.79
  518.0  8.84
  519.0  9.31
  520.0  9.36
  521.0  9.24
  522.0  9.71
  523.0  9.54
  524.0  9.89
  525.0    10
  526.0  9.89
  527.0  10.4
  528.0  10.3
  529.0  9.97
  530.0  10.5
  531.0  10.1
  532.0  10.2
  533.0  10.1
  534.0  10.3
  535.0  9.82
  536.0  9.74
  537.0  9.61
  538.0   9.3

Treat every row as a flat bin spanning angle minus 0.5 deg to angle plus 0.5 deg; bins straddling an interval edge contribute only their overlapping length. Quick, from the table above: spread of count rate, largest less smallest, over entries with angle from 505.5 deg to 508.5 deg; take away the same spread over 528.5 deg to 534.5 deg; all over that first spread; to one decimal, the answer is -1.4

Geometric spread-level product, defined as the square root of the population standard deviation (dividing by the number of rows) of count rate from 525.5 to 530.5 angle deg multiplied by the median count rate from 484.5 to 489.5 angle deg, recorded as 1.52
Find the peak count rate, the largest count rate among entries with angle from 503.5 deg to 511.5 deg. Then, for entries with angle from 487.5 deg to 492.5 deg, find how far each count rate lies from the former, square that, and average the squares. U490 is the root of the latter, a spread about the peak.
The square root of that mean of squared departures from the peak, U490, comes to 0.78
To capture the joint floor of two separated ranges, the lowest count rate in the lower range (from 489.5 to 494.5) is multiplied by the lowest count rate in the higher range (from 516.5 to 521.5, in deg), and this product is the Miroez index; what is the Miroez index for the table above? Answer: 72.5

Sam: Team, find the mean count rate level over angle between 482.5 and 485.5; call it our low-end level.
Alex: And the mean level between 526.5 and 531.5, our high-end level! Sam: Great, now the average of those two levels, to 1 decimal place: 10.1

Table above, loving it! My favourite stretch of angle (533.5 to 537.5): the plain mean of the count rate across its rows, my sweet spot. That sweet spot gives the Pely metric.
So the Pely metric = 9.9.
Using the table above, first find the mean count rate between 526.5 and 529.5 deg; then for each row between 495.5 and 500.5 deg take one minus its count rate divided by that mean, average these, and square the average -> 0.022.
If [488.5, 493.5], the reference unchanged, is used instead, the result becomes 0.016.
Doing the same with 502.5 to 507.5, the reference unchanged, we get 0.007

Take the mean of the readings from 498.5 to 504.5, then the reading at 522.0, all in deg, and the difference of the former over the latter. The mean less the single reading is -0.6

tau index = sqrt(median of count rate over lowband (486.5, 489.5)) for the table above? 3.09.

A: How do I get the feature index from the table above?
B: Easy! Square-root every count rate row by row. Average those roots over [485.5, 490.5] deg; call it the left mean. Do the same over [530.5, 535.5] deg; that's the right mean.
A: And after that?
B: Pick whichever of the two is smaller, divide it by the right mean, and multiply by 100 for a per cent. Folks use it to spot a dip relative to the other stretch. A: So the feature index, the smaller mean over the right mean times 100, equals 97.2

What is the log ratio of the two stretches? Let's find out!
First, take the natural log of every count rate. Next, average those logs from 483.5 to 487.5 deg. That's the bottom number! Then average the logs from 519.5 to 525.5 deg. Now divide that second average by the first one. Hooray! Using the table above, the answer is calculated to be 0.99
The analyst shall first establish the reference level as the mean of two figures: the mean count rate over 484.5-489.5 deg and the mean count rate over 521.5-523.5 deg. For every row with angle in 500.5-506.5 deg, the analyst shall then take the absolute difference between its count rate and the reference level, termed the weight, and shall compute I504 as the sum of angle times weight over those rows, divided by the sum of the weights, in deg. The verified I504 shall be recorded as 502.6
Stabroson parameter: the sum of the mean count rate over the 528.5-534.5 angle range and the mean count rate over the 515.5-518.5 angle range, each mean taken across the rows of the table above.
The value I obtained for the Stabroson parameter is 19.1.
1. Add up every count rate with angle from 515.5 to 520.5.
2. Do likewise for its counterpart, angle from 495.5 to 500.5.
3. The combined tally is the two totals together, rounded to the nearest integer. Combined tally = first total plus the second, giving 89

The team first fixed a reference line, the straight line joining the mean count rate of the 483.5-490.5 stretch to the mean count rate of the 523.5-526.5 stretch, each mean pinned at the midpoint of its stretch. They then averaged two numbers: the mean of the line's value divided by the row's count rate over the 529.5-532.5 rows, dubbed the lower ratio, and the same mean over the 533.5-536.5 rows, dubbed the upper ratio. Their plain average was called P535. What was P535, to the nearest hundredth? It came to 0.99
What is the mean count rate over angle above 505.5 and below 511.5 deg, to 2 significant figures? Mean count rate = 9.3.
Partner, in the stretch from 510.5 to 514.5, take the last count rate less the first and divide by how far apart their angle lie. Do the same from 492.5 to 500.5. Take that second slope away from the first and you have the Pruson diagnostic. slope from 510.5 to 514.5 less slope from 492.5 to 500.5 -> -0.09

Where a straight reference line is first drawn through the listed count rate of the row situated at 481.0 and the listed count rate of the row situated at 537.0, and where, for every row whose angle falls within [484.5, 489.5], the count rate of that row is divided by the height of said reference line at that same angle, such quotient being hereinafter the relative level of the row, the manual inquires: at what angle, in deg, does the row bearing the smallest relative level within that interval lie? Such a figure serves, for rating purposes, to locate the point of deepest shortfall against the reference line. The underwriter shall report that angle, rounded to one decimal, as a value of 489.0 deg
